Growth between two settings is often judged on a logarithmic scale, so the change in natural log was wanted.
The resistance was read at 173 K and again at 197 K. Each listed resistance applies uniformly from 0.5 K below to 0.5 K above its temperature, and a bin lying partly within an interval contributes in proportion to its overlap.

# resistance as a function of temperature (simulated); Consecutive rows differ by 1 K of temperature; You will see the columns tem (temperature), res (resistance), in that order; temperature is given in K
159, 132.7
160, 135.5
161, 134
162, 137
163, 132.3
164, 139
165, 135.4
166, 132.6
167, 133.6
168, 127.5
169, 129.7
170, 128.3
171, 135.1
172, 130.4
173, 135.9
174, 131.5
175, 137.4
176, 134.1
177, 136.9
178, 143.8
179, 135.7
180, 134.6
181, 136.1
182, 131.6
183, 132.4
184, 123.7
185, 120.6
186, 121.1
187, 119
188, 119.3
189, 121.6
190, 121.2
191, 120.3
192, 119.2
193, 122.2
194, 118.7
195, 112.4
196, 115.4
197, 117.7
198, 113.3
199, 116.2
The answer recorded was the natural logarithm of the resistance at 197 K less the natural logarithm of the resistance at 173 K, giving -0.14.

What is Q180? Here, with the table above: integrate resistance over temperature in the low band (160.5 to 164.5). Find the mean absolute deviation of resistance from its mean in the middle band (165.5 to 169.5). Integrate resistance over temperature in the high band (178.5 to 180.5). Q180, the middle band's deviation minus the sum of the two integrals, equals -810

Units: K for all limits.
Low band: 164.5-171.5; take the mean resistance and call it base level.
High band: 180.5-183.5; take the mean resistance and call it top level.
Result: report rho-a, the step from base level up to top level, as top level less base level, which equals 2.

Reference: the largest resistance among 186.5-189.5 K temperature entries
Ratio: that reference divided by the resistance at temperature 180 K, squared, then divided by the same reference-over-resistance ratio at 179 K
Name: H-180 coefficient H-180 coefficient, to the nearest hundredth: 0.91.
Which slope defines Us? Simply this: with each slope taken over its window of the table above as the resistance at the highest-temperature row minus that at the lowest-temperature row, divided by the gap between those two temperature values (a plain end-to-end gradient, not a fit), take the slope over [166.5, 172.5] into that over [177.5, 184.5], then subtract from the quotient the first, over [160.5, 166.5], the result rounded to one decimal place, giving 5.5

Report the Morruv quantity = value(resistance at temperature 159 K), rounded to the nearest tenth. 132.7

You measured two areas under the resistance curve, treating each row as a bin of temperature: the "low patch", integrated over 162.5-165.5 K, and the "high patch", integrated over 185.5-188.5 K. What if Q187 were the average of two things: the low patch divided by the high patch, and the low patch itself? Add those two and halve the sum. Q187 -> 203.9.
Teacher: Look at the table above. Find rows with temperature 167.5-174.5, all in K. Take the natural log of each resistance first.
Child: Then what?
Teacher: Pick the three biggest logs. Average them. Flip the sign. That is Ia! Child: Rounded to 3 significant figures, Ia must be -4.90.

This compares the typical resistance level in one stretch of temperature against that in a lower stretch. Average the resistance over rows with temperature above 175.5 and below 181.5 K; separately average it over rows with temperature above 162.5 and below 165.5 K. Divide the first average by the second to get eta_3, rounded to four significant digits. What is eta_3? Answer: 1.010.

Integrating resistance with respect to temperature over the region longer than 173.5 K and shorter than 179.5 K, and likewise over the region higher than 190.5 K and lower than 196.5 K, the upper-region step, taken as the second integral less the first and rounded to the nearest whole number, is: -111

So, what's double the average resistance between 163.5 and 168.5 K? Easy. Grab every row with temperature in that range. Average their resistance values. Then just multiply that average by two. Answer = 267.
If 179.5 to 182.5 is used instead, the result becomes 268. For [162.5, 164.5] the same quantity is 271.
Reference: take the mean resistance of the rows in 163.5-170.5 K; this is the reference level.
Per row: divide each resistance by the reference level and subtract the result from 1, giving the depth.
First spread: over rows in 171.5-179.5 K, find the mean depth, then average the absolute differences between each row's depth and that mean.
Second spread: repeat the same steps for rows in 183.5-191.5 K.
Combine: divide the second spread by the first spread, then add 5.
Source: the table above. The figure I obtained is 5.4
